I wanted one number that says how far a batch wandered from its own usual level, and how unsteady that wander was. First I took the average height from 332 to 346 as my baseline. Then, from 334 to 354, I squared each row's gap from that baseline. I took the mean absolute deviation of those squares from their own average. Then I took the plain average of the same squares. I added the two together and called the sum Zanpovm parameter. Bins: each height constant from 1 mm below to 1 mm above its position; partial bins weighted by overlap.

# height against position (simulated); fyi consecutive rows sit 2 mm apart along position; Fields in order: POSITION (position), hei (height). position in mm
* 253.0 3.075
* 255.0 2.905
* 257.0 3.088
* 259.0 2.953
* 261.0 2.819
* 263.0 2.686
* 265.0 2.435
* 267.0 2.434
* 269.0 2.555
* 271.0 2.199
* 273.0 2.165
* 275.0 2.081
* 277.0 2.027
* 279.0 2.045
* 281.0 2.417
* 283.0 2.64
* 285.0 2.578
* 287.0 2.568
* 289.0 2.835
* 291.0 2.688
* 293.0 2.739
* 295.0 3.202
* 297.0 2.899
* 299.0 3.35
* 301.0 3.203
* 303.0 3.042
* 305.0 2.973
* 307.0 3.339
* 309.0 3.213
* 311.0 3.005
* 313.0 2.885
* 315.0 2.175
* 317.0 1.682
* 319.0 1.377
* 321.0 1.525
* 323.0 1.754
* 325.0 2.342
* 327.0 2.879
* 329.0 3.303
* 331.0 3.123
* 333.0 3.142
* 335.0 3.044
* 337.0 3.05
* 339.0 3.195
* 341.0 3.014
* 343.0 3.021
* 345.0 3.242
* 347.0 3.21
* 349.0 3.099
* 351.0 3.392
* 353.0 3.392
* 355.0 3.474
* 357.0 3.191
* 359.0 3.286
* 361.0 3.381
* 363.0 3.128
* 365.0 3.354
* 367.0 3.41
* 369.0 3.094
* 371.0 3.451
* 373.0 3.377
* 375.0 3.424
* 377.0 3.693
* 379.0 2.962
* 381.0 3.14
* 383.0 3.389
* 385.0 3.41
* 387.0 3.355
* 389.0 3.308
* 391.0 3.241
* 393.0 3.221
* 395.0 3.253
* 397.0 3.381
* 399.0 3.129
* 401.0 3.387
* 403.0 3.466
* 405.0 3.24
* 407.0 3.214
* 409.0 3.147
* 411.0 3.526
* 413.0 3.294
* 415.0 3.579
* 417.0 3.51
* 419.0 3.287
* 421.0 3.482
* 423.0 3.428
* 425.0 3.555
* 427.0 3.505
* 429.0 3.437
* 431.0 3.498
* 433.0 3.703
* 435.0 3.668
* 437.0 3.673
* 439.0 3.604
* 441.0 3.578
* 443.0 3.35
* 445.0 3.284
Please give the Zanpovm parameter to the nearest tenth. 0.0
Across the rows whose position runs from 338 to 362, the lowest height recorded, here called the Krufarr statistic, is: 3.014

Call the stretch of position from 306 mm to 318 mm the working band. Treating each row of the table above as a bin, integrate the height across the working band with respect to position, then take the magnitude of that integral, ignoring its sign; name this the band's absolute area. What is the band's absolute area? 33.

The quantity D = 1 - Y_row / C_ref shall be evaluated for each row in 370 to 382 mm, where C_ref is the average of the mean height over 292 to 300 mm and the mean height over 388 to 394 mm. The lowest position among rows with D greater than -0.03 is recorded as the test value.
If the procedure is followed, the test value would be 379.0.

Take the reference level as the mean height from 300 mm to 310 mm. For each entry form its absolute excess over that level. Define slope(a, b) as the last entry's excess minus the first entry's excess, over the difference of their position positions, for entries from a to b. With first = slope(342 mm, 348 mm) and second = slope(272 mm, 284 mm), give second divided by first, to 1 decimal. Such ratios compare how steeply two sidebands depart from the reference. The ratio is 2.5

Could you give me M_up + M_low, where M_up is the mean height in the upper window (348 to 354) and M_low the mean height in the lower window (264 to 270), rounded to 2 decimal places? 5.77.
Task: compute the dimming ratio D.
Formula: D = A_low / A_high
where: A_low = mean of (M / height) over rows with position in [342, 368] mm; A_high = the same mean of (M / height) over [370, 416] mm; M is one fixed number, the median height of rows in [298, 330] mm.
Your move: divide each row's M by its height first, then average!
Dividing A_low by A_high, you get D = 1.0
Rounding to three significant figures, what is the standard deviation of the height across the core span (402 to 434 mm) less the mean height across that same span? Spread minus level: -3.28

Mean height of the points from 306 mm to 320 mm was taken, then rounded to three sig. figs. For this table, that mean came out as 2.53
